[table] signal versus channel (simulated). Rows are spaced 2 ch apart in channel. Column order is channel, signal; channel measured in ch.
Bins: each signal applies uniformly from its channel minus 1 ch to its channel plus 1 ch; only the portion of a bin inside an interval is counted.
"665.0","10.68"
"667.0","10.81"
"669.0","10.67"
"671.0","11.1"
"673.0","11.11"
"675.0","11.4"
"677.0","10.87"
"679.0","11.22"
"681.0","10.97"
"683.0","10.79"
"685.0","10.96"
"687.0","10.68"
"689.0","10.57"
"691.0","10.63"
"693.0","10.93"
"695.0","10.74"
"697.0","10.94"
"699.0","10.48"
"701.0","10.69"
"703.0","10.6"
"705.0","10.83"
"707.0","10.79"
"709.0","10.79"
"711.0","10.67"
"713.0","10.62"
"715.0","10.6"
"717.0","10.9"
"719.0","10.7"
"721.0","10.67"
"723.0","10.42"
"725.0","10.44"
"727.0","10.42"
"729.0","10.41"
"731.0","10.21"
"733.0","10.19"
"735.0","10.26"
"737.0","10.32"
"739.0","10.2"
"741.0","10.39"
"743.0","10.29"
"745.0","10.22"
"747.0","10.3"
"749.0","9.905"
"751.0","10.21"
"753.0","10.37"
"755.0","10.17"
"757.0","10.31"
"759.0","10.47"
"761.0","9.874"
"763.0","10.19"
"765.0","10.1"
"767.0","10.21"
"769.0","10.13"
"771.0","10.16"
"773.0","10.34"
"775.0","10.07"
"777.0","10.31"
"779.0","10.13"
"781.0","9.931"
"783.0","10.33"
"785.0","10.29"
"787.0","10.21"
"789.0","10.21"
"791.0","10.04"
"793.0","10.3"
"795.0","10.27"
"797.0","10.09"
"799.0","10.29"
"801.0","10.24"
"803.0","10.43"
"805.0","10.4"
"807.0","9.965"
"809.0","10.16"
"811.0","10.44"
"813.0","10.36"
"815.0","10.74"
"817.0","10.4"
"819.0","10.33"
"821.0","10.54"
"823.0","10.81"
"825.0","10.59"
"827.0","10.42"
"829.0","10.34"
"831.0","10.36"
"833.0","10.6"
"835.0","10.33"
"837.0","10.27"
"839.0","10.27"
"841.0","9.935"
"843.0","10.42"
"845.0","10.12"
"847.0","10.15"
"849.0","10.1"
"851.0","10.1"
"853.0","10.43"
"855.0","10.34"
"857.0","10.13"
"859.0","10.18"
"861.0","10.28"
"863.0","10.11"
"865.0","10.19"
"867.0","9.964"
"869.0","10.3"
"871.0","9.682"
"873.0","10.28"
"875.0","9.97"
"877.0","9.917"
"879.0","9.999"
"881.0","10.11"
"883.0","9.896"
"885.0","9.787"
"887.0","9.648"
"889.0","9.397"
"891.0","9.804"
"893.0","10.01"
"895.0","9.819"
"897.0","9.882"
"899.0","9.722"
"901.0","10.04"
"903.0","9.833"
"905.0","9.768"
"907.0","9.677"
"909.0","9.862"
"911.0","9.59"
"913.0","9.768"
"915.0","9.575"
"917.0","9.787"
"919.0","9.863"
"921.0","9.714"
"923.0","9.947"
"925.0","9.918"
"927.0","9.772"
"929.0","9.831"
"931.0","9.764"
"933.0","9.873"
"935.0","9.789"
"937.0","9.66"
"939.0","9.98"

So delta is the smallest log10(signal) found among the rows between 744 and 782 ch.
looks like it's 0.99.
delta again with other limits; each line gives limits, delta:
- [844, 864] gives 1.00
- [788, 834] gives 1.00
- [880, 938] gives 0.97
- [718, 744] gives 1.01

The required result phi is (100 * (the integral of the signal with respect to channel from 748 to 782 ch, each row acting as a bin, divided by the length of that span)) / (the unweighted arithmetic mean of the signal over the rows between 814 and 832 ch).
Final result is 96.8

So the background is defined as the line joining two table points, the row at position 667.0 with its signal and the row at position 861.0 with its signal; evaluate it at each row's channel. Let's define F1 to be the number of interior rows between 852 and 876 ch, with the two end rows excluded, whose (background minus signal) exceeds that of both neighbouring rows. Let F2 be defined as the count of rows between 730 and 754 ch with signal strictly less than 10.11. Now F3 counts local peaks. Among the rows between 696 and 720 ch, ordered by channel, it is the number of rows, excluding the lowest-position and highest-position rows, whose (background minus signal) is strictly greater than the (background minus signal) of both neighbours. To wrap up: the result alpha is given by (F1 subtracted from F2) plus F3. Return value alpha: 1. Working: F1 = 4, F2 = 1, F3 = 4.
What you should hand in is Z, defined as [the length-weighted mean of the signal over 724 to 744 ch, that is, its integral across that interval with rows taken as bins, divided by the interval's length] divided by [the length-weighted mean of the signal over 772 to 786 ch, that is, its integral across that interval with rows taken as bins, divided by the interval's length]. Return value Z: 1.01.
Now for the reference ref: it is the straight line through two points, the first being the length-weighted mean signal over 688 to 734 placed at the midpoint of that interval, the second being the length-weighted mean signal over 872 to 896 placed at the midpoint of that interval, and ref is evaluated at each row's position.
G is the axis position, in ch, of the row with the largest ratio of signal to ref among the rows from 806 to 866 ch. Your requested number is 823.0 ch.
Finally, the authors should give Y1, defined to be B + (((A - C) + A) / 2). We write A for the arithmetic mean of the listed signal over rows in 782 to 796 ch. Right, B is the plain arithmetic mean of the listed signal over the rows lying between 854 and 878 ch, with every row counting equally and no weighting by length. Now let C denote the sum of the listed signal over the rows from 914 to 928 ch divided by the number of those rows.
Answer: 15.4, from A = 10.2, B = 10.1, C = 9.8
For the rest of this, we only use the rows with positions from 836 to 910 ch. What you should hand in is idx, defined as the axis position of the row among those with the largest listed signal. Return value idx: 853.0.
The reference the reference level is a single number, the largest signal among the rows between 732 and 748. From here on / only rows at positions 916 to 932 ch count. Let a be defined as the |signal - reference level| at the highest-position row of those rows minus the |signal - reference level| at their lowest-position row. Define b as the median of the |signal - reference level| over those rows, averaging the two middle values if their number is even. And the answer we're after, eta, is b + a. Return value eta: 0.60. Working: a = 0.0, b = 0.581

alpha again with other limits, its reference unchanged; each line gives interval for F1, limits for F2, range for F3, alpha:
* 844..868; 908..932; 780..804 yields 13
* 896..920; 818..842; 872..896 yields -1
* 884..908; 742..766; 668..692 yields 3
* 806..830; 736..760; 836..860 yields 3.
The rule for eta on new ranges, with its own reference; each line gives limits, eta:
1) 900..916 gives 1.09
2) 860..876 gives 0.55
